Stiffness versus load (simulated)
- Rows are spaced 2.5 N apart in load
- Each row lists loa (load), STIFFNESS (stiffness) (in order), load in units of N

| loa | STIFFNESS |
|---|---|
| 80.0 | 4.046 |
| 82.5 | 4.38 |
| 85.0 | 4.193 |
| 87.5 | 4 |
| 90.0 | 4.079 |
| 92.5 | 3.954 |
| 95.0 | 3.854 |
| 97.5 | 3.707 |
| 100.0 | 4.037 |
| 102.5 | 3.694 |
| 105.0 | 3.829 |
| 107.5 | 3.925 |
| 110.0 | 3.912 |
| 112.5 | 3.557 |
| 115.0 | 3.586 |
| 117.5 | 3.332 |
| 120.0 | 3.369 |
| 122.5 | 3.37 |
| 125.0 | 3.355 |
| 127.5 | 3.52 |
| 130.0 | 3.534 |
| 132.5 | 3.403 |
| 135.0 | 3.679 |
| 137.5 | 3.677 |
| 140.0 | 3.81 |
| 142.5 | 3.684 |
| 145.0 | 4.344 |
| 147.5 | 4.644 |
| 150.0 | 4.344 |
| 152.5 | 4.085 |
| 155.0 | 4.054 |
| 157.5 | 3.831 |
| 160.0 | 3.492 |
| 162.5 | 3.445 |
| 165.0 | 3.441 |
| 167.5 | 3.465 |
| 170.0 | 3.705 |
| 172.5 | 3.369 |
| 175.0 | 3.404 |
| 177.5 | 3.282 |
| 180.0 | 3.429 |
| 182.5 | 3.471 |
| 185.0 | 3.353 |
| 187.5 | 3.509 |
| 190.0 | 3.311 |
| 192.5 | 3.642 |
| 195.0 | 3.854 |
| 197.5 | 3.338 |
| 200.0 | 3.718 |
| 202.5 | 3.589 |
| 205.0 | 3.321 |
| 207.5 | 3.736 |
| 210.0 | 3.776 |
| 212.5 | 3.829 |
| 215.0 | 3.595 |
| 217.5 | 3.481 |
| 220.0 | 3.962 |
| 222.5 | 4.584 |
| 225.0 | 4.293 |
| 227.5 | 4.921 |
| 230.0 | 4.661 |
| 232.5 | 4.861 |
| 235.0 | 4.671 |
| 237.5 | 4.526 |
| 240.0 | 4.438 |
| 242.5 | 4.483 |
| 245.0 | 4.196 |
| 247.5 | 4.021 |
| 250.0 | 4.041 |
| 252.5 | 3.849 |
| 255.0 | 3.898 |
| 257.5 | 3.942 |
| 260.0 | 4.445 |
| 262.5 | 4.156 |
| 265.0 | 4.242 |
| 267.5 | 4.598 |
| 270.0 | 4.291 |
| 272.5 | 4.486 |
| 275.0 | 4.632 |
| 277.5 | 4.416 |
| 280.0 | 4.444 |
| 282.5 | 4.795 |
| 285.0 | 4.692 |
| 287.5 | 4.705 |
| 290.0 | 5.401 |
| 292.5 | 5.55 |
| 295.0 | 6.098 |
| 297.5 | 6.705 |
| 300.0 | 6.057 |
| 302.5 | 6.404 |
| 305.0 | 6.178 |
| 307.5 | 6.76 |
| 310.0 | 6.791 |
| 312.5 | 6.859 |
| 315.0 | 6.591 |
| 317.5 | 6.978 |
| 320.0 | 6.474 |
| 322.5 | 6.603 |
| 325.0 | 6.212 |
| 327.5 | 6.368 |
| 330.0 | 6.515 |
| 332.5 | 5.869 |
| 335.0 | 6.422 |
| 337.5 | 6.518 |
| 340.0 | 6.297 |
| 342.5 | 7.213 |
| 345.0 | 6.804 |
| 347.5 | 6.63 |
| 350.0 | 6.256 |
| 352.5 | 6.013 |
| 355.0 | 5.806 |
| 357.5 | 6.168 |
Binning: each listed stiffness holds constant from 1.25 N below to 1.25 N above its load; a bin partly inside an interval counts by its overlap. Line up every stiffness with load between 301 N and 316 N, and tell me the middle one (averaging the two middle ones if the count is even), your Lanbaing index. 6.7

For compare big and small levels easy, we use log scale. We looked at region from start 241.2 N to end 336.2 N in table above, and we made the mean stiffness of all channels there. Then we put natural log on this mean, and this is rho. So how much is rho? 1.68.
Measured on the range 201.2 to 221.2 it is 1.30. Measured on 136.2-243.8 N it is 1.35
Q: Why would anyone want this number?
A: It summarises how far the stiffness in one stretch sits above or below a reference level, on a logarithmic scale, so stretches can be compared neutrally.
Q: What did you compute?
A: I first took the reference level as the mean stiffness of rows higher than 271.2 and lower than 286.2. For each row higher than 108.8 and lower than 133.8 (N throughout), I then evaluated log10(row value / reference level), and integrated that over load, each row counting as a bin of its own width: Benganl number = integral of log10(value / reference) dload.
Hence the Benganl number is -2.9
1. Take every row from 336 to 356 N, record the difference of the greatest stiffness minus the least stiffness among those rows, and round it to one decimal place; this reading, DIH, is 1.4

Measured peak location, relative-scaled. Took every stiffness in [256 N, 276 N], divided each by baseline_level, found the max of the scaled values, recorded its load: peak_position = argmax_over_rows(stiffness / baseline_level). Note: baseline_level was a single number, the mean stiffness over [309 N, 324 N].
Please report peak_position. 275.0 N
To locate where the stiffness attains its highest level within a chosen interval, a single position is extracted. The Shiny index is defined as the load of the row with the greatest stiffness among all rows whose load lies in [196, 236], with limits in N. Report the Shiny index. 227.5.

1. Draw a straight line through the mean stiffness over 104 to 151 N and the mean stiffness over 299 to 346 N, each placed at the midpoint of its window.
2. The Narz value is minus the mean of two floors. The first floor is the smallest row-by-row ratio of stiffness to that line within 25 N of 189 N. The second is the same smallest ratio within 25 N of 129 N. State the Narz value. -0.791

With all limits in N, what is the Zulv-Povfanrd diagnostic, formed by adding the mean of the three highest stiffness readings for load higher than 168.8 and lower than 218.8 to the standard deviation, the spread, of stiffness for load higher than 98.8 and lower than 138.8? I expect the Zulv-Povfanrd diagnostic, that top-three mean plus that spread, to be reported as 4.0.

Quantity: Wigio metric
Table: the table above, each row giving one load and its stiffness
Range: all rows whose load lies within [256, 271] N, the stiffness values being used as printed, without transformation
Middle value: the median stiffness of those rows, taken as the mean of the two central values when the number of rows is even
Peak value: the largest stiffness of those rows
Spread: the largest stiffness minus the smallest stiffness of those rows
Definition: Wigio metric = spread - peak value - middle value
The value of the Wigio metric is -8.2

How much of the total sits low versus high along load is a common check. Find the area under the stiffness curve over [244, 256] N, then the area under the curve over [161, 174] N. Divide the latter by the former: 0.9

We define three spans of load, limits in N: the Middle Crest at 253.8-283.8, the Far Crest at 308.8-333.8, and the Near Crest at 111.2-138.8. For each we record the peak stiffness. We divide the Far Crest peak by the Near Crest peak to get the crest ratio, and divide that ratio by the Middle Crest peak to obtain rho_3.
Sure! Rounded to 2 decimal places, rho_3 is 0.40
